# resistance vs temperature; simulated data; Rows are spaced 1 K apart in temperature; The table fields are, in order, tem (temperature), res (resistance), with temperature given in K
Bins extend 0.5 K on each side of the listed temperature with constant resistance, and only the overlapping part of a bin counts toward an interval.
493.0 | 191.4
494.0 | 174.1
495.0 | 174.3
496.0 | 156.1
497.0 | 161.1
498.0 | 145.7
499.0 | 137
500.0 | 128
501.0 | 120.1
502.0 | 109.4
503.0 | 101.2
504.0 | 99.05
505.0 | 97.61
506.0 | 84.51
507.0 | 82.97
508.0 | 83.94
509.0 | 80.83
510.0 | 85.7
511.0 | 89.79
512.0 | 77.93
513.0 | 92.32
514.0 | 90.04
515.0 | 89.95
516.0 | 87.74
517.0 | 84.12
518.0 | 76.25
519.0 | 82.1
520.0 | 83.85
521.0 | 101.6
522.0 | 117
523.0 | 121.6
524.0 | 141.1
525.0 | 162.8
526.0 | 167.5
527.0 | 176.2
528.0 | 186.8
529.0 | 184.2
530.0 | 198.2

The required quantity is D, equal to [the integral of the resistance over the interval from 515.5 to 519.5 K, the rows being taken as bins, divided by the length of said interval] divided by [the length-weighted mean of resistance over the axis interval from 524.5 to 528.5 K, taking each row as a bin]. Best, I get 0.48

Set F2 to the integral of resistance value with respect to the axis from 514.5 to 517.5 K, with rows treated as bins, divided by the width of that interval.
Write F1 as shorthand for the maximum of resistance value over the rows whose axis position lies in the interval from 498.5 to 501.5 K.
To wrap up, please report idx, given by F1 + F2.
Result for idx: 224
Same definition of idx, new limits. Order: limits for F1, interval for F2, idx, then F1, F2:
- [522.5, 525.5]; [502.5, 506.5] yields 258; 162.8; 96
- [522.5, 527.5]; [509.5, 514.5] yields 263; 176.2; 87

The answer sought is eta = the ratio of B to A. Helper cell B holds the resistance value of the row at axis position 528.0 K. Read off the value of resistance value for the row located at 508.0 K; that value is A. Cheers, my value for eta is 2.23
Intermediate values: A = 83.94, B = 186.8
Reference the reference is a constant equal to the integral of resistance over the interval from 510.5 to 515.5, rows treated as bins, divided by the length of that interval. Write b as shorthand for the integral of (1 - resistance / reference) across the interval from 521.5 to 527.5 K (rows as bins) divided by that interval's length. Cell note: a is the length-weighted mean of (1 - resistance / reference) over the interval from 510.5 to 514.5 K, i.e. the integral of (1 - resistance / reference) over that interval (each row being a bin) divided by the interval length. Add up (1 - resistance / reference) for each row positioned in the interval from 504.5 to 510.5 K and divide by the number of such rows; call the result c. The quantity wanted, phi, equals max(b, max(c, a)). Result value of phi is 0.02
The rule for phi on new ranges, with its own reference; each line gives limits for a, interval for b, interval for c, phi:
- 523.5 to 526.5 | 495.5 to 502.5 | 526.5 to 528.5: -0.55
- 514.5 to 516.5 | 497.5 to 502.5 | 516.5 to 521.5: 0.03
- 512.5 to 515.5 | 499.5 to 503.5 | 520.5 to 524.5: -0.03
